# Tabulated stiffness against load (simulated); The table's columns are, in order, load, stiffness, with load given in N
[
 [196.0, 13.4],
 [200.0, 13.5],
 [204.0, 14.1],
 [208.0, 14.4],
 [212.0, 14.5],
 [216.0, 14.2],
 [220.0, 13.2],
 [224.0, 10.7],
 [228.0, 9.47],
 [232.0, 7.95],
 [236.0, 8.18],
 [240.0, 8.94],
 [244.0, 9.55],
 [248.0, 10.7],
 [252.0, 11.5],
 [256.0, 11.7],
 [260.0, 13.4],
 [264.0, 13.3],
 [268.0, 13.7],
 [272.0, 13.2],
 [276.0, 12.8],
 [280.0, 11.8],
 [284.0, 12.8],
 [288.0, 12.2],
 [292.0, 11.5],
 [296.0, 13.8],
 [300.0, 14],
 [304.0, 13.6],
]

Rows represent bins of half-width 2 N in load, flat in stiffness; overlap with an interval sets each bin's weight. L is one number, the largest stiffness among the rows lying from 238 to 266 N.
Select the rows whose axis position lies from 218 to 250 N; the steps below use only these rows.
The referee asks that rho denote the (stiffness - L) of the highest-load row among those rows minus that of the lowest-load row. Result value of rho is -2.5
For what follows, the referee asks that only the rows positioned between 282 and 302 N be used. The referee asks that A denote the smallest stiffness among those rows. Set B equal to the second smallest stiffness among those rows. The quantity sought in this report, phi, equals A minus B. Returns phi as -0.7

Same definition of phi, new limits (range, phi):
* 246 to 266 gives -0.8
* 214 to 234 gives -1.5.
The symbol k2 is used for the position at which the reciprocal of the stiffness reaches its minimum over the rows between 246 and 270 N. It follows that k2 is 268.0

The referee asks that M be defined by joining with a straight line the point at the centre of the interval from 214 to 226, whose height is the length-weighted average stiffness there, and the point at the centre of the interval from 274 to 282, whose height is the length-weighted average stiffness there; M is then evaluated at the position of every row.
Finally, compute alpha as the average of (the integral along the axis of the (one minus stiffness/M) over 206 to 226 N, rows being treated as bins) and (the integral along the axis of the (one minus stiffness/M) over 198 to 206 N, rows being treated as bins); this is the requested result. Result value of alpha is -0.83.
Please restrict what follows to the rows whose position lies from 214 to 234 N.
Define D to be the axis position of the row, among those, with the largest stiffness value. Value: 216.0 N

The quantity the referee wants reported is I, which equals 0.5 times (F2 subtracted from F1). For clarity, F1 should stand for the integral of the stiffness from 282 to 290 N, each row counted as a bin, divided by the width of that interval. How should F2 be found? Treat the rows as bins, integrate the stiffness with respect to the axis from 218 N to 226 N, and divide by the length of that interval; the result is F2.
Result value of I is 0.3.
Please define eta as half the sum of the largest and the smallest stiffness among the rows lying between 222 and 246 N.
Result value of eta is 9.3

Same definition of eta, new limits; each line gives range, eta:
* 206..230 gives 12.0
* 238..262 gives 11.2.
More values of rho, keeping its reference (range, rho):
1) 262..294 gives -1.8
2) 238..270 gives 4.8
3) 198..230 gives -4.0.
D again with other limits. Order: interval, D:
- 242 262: 260.0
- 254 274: 268.0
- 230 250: 248.0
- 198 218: 212.0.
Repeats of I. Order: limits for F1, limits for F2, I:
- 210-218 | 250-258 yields 1.4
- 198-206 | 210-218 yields -0.3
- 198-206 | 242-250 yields 1.8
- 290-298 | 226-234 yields 2.0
